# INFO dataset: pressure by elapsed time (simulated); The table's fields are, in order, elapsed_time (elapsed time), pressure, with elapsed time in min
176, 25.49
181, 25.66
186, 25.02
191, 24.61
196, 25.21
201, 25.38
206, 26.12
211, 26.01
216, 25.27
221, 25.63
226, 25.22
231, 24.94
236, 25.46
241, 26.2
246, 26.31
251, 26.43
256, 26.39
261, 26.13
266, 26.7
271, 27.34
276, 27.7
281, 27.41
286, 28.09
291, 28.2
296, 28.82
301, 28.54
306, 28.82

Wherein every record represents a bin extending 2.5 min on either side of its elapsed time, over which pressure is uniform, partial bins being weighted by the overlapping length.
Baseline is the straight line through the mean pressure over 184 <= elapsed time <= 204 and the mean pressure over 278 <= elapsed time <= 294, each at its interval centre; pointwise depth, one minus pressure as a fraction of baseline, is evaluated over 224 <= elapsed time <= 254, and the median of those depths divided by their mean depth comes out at 0.91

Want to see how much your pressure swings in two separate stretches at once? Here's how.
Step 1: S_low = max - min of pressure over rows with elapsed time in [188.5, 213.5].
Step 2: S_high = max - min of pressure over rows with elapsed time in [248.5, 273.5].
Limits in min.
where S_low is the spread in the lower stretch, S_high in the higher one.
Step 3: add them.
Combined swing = 2.7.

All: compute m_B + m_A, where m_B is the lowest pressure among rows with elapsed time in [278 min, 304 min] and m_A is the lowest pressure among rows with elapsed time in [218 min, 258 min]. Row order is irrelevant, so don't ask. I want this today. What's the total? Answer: 52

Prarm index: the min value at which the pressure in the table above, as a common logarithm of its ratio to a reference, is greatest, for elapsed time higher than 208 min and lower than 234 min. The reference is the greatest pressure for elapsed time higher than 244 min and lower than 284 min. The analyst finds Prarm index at 211 min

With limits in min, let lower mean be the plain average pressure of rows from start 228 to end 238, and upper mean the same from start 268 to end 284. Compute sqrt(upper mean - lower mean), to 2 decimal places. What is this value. 1.51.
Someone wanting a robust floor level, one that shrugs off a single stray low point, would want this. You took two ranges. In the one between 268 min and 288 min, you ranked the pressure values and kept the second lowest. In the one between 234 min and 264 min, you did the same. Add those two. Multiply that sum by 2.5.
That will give 134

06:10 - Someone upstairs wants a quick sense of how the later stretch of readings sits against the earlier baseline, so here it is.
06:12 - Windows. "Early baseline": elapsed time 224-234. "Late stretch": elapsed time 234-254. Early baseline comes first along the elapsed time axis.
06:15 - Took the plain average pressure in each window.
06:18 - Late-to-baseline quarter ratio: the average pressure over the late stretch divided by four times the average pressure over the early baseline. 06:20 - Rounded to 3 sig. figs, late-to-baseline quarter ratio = 0.260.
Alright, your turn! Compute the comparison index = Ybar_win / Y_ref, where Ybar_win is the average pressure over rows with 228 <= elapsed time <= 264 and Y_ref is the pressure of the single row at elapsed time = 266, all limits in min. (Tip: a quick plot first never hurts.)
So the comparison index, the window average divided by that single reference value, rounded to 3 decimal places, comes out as 0.973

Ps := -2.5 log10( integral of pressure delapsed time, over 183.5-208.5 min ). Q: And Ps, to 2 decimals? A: -7.00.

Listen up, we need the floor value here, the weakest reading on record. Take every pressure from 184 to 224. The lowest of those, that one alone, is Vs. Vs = 24.61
